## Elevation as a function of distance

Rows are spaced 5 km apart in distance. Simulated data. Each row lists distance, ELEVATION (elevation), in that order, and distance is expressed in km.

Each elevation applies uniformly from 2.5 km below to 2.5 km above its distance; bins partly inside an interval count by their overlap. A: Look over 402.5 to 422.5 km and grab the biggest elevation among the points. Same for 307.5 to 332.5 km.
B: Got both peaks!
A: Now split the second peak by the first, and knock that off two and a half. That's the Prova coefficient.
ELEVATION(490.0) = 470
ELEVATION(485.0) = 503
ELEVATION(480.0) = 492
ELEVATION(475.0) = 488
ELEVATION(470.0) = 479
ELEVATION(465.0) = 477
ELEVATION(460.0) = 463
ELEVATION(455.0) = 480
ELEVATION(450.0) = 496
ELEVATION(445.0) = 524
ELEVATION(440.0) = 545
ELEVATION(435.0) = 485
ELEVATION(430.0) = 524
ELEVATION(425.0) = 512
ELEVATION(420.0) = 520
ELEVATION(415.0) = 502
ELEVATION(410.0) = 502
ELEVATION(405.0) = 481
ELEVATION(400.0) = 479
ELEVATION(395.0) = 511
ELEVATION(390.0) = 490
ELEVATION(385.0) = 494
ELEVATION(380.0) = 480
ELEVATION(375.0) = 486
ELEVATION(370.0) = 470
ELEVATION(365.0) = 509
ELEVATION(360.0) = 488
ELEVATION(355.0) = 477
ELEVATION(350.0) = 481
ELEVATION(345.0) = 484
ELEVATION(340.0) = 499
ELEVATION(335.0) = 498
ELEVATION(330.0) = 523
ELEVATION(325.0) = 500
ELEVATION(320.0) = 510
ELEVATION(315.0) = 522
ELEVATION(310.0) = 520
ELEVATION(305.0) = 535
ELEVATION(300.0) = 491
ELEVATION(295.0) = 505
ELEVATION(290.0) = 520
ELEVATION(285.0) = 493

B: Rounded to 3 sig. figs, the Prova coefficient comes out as 1.49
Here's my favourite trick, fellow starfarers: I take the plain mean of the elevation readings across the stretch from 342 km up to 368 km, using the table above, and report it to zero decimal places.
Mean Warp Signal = 488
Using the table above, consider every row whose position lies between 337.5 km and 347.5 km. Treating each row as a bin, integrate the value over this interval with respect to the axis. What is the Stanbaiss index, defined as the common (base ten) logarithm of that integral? 3.69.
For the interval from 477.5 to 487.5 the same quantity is 3.70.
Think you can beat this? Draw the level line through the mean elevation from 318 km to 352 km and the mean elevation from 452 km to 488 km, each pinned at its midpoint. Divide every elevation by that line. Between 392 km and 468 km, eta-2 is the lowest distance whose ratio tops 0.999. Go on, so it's 395.0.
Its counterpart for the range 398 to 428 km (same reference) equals 410.0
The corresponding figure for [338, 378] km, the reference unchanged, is 340.0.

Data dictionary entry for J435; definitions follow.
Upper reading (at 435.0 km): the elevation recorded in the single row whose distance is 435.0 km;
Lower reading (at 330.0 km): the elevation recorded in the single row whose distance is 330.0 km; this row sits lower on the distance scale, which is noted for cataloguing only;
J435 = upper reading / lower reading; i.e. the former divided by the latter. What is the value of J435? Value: 0.927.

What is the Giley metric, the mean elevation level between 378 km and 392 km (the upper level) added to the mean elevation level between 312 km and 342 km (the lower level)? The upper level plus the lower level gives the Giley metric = 997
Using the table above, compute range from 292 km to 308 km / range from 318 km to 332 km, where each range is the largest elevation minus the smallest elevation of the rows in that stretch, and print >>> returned 1.9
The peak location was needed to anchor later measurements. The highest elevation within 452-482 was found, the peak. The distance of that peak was 480.0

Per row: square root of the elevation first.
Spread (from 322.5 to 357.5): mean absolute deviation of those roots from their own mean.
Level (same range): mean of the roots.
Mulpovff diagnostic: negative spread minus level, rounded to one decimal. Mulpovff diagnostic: -22.5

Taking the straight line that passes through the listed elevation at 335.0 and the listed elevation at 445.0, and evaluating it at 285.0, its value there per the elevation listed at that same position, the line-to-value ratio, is 0.99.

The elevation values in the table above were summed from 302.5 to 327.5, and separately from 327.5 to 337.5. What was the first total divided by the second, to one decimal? 2.5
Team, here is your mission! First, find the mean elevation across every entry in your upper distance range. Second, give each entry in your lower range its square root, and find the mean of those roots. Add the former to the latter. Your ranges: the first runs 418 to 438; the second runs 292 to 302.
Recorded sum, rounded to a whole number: 533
